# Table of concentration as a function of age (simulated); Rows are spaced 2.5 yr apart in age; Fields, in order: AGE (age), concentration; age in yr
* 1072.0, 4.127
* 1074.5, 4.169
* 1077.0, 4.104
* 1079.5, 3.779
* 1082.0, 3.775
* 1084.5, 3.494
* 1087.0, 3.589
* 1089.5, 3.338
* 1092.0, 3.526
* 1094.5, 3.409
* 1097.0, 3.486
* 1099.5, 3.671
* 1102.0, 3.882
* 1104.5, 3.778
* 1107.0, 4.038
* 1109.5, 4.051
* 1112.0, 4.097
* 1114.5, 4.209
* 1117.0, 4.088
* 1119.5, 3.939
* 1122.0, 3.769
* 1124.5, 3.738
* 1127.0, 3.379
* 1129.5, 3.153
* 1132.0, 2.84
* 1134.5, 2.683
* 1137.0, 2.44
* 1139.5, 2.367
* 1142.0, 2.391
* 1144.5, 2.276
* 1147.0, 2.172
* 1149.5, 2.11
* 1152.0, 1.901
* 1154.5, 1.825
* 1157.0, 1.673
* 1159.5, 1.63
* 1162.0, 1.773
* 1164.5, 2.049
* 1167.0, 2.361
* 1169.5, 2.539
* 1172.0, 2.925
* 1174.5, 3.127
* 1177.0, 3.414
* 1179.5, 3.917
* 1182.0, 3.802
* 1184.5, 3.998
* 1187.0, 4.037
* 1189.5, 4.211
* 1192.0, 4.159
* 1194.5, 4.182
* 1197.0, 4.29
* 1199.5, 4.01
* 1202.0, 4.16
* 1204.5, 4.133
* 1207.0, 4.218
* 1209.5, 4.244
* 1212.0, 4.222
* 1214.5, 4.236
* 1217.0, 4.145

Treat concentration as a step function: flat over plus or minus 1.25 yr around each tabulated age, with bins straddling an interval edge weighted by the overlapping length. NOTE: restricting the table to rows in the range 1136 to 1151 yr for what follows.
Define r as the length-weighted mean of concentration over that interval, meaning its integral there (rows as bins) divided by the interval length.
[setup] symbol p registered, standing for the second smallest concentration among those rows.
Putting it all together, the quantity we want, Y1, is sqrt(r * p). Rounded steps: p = 2.172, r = 2.3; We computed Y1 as 2.2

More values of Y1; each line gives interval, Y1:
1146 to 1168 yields 1.8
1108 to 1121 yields 4.1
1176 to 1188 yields 3.8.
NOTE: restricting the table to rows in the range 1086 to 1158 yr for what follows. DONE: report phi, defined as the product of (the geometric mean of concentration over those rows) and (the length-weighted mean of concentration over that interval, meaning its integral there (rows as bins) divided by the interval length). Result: 10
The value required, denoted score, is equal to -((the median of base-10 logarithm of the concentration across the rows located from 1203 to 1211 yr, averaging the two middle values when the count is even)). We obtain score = -0.63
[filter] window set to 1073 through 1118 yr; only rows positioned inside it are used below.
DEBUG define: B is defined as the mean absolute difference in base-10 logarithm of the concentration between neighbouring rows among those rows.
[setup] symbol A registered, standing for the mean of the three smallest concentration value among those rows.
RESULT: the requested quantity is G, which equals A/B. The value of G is 203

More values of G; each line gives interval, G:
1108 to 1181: 58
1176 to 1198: 219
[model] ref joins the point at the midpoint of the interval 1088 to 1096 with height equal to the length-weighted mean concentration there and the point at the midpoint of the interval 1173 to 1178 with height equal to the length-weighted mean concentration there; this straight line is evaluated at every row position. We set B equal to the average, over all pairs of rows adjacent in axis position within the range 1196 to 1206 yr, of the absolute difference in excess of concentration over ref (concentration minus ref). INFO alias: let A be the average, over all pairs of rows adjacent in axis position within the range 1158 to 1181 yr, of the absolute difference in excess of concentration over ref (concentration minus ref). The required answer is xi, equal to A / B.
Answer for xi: 1.9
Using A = 0.291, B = 0.150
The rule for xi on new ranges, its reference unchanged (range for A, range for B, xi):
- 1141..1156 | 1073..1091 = 0.6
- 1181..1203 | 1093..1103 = 0.8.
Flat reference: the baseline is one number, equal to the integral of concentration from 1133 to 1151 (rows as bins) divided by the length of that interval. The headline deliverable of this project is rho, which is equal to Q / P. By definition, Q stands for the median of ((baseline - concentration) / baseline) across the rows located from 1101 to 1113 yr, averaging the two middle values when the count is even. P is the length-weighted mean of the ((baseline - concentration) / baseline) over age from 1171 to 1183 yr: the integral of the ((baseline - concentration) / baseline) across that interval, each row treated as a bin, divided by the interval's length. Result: 1.5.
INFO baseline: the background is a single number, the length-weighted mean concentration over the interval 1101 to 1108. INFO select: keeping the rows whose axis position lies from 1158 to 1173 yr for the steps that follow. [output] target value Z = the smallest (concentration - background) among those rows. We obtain -2.3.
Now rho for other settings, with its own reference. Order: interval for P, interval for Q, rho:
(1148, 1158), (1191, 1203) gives -3.9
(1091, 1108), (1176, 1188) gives 1.2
